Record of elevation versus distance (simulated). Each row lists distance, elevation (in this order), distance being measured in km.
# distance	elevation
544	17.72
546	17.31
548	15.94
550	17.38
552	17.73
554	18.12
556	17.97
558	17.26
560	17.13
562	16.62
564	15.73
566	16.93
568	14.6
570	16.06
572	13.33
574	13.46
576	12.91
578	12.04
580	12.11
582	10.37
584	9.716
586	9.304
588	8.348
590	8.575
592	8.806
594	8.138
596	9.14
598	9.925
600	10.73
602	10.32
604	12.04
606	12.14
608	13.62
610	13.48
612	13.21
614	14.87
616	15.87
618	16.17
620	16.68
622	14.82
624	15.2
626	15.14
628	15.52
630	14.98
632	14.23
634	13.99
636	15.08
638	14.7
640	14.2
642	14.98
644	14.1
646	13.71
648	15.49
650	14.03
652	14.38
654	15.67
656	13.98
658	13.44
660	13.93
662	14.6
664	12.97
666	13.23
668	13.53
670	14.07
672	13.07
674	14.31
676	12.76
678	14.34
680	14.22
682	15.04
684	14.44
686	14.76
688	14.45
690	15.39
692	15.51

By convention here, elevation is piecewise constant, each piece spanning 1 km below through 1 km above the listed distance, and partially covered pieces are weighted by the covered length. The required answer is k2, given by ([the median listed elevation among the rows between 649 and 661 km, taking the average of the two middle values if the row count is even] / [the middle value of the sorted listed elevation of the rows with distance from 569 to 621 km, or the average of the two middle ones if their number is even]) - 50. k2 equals -48.8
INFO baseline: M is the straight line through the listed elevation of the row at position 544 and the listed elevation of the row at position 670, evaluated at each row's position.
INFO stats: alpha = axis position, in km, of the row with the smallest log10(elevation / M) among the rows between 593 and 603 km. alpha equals 594 km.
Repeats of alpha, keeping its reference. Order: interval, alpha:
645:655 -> 646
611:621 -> 612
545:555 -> 548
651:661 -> 658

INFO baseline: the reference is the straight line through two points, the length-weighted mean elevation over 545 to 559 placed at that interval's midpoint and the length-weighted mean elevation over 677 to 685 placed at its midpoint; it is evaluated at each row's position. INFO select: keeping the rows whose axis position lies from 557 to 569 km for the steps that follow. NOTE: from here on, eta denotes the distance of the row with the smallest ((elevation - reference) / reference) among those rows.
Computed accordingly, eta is 568 km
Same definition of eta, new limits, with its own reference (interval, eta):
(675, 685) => 676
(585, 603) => 594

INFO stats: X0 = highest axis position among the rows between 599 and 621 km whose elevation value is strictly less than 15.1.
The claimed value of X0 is 614 km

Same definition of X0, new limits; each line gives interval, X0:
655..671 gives 670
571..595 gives 594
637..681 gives 680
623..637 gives 636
